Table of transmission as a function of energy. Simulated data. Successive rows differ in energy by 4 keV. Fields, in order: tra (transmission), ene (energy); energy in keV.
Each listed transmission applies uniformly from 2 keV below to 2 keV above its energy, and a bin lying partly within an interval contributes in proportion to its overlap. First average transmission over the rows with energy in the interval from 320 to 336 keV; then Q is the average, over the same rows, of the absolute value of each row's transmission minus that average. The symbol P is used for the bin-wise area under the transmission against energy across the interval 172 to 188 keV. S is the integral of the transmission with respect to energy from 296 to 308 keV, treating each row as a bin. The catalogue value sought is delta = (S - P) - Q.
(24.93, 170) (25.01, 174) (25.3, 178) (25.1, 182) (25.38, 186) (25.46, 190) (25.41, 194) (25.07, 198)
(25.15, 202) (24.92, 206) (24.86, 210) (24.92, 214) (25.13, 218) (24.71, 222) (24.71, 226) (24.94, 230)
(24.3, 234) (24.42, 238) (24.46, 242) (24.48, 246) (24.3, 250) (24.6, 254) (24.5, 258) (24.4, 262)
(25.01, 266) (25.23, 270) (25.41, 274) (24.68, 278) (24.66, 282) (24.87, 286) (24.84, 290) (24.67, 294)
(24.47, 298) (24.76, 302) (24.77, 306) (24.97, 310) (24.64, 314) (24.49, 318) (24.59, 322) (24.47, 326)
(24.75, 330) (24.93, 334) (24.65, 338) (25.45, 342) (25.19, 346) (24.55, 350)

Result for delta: -107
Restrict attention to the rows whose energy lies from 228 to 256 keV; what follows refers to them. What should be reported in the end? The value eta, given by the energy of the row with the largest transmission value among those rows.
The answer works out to 230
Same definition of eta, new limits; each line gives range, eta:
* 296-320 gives 310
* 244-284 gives 274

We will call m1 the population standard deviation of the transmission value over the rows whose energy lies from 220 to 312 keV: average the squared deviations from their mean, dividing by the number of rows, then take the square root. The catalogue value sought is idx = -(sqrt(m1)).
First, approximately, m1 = 0.28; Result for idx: -0.53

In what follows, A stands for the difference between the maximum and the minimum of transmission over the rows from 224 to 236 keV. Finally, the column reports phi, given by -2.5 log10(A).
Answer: 0.5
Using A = 0.64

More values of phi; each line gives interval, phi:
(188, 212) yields 0.6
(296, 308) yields 1.3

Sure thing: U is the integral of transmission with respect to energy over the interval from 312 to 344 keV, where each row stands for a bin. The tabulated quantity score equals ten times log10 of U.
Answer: 28.99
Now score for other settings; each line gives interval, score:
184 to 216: 29.06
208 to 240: 28.99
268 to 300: 29.01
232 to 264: 28.93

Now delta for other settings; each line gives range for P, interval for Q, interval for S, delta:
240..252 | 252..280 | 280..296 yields 103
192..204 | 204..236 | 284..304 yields 192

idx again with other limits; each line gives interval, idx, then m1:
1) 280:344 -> -0.48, 0.23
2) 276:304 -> -0.35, 0.12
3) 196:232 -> -0.39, 0.15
